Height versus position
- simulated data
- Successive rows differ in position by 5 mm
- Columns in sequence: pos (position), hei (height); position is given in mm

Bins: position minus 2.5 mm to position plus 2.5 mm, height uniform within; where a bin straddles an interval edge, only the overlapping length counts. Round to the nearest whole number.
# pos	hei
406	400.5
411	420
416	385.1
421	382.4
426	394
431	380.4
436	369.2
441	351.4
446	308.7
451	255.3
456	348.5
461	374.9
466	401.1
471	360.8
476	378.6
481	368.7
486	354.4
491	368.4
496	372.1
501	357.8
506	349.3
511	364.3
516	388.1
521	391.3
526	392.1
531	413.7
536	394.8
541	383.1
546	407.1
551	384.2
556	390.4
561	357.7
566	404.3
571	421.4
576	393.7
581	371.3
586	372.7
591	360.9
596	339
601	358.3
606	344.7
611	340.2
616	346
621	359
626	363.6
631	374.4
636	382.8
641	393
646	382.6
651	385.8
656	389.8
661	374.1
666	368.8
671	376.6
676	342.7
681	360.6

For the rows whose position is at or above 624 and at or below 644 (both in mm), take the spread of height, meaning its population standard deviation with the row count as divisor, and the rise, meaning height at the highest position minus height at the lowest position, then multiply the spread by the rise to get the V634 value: 318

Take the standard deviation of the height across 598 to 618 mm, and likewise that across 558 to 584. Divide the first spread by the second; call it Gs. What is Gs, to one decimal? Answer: 0.3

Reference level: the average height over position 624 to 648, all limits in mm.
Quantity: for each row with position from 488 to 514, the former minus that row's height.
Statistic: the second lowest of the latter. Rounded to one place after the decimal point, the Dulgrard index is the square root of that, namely 3.3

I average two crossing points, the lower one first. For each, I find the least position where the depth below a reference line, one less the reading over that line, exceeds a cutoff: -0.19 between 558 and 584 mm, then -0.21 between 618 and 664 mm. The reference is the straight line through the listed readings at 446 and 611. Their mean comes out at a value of 591.0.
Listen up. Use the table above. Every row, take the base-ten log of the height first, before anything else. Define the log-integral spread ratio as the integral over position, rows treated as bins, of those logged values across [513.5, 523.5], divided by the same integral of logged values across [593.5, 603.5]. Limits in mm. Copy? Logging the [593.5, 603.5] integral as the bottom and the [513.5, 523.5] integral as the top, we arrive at 1.02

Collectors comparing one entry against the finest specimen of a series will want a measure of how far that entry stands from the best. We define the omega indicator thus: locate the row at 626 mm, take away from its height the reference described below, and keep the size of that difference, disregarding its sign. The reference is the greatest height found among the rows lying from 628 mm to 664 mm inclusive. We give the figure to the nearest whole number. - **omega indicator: 29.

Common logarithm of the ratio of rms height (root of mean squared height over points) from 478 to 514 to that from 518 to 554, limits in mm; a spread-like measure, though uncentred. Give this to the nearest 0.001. -0.038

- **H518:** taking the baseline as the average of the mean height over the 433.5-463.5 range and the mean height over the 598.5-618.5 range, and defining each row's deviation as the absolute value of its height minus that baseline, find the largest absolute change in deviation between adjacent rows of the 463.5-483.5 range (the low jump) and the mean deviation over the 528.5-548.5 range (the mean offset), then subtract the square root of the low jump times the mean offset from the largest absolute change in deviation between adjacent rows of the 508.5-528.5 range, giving -25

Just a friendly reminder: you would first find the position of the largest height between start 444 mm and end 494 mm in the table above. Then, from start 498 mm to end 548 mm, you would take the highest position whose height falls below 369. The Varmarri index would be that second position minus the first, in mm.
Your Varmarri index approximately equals 45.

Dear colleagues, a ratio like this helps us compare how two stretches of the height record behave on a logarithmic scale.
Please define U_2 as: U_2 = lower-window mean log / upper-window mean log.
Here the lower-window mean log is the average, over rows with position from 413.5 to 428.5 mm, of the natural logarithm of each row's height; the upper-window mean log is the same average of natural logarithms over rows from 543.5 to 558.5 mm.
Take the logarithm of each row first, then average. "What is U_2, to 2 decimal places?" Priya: 1.00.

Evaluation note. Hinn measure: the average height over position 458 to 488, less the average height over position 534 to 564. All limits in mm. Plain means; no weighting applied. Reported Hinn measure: -13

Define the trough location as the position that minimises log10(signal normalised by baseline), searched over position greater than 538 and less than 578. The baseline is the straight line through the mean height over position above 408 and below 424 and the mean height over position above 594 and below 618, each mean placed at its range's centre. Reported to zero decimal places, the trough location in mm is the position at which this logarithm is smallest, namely 561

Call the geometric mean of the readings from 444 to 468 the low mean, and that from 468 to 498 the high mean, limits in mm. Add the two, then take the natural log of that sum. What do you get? 6.55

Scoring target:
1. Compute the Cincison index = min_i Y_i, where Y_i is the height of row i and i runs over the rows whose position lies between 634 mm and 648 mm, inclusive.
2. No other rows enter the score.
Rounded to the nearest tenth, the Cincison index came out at 382.6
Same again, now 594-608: 339.0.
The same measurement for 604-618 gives 340.2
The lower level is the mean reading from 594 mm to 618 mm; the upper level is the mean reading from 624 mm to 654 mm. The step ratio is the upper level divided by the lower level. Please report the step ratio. 1.10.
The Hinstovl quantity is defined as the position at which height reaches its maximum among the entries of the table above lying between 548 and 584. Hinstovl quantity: 571 mm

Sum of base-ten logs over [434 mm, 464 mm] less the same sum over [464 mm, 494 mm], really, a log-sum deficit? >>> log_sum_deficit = -0.30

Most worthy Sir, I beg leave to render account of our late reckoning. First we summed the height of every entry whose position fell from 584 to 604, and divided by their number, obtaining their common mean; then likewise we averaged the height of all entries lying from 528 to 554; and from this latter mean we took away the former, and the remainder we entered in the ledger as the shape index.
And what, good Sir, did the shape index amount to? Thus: 39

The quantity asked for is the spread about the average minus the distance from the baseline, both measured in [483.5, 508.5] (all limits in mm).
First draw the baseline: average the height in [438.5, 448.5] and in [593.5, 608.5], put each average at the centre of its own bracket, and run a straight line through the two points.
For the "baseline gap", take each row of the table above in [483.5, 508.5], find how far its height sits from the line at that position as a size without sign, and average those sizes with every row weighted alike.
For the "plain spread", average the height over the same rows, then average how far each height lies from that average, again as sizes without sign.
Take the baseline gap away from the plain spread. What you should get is -17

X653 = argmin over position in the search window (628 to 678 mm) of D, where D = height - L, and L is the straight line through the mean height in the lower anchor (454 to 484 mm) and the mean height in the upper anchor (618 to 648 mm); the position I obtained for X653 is 676 mm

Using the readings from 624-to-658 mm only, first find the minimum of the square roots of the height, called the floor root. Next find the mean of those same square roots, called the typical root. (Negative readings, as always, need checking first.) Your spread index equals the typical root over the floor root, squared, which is 1.05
